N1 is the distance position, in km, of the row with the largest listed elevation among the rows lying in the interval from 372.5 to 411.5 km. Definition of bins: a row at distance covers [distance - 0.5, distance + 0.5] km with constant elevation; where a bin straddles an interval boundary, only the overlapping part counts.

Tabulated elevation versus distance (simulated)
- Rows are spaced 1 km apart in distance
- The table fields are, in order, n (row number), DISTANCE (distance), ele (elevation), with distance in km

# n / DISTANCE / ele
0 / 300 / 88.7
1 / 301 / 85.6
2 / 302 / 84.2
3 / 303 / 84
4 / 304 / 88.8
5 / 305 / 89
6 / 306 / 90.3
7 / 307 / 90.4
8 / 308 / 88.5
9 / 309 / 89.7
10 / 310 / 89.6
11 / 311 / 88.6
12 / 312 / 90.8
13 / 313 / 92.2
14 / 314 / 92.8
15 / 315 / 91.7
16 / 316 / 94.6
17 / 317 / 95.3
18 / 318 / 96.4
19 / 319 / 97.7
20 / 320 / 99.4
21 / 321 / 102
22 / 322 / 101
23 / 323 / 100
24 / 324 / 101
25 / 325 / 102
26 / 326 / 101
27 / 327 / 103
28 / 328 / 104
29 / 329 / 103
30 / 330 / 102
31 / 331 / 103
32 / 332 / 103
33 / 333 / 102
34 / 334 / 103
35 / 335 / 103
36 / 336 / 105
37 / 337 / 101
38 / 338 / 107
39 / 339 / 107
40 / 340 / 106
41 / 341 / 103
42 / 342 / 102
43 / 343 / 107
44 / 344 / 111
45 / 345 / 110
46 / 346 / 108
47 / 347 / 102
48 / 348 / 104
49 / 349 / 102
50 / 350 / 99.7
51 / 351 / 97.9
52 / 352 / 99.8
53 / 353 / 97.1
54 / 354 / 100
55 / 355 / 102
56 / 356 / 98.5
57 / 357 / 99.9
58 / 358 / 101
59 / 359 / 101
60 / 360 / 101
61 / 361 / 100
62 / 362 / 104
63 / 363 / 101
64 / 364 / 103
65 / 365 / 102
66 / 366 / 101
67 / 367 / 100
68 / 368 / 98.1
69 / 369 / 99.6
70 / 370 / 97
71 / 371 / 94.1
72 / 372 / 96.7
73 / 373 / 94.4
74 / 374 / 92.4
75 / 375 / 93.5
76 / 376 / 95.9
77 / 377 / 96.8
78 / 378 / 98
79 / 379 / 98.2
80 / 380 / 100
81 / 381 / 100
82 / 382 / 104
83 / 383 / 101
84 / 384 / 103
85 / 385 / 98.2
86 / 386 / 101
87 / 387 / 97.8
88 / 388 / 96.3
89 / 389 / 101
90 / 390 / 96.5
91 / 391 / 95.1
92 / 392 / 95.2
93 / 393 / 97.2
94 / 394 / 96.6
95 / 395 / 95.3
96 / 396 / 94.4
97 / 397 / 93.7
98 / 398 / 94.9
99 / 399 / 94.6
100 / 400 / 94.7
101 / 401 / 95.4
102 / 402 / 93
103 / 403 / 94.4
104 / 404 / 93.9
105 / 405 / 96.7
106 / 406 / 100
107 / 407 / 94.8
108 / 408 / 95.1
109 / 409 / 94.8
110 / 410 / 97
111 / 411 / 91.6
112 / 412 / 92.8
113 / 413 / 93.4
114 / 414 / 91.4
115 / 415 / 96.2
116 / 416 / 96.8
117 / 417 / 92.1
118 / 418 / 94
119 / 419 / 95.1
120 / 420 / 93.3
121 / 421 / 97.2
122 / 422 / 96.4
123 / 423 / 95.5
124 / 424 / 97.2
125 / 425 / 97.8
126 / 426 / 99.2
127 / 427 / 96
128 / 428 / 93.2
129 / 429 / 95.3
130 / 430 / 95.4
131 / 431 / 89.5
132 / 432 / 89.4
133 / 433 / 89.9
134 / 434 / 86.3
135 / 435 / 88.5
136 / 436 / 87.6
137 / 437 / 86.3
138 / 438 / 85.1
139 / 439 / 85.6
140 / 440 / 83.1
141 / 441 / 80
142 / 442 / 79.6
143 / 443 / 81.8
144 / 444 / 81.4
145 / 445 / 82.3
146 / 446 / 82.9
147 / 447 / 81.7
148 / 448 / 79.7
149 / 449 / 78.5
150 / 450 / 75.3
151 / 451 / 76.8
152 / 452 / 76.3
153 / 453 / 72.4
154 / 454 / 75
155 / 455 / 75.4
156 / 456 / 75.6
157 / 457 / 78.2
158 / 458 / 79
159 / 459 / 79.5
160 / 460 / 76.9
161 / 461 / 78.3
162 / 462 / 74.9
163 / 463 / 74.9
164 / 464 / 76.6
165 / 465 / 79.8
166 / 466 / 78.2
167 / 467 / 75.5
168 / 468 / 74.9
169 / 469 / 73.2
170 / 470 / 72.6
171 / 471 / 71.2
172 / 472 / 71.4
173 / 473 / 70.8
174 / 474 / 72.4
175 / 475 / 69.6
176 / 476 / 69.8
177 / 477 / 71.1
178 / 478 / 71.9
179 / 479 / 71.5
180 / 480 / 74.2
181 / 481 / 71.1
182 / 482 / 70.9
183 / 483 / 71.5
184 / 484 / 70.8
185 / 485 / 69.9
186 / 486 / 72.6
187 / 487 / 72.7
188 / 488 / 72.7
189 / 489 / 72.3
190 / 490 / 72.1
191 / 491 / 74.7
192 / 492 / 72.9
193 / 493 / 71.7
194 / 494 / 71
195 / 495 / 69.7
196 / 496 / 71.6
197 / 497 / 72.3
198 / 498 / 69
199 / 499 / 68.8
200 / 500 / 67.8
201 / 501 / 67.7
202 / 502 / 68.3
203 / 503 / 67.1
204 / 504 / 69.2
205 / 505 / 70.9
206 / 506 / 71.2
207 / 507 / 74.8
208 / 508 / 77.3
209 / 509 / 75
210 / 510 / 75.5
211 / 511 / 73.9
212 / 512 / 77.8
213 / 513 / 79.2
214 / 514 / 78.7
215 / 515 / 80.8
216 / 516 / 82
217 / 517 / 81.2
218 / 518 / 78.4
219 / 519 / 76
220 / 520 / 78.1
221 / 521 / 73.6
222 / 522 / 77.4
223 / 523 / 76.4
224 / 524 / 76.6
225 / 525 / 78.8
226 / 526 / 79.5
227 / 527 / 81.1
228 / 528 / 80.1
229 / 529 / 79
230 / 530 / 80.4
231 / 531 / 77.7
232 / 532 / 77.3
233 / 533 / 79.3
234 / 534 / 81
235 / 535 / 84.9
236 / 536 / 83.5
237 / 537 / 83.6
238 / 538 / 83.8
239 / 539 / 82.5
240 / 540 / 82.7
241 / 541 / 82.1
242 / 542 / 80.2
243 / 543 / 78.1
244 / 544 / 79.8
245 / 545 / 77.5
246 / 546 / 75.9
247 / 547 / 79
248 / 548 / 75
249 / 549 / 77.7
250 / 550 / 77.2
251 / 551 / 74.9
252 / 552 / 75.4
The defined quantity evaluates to 382 km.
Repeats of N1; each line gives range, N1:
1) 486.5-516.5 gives 516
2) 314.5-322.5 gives 321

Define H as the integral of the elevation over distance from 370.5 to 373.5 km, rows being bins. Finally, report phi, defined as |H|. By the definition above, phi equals 285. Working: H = 285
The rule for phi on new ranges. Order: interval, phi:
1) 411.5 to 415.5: 374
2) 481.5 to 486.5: 356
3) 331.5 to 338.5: 724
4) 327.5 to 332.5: 515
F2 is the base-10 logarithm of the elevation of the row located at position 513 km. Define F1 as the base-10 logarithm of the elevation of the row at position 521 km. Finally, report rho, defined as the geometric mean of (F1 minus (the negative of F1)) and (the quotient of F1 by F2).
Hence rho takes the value 1.92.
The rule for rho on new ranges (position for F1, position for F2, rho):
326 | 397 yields 2.02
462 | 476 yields 1.95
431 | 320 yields 1.95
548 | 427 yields 1.88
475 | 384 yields 1.84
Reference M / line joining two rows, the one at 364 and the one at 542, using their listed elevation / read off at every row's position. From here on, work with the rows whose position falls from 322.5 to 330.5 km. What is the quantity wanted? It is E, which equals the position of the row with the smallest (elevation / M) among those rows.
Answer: 323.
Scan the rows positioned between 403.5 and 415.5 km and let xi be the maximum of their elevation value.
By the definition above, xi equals 100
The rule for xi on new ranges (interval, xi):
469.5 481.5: 74.2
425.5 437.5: 99.2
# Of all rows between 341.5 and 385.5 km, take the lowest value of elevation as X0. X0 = 92.4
